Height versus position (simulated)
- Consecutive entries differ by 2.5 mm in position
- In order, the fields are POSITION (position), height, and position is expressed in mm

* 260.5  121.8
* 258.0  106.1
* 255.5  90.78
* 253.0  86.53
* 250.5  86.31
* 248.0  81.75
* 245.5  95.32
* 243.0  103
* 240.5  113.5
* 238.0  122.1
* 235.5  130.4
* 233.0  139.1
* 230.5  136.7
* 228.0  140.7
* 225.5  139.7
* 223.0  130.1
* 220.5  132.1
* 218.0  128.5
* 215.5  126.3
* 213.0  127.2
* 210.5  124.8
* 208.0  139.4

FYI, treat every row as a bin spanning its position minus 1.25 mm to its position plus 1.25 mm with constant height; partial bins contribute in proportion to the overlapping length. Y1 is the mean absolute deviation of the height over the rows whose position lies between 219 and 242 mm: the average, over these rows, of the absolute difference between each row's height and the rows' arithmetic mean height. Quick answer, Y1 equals 7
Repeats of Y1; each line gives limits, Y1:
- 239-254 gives 10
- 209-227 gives 4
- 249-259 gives 7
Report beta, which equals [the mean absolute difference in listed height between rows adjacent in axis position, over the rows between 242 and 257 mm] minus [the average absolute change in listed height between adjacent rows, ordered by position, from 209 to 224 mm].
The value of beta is 3.8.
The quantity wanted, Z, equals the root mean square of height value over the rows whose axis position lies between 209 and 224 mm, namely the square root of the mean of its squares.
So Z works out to 128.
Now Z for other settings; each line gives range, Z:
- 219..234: 136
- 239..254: 95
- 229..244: 125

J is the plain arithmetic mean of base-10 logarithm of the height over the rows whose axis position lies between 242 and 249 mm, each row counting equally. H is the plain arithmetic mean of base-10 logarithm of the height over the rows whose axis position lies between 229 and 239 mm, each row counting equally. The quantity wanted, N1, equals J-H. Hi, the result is -0.2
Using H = 2.12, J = 1.97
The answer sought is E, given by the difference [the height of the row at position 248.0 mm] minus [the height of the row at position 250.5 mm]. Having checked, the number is -5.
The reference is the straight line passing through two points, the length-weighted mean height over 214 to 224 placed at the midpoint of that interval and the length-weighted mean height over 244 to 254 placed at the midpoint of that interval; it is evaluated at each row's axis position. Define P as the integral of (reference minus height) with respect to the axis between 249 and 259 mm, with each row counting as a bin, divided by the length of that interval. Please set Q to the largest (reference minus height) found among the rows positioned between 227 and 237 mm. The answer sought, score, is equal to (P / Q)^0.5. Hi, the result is 0.7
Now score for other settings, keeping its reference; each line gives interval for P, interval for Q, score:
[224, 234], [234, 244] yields 1.8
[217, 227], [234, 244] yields 1.1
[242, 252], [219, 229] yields 0.3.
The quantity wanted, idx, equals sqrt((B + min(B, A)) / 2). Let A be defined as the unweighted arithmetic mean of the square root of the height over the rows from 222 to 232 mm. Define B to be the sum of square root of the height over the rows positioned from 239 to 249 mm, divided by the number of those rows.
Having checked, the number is 3.15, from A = 11.7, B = 9.9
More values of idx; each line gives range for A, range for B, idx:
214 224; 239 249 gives 3.15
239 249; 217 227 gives 3.27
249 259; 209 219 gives 3.23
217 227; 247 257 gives 3.05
